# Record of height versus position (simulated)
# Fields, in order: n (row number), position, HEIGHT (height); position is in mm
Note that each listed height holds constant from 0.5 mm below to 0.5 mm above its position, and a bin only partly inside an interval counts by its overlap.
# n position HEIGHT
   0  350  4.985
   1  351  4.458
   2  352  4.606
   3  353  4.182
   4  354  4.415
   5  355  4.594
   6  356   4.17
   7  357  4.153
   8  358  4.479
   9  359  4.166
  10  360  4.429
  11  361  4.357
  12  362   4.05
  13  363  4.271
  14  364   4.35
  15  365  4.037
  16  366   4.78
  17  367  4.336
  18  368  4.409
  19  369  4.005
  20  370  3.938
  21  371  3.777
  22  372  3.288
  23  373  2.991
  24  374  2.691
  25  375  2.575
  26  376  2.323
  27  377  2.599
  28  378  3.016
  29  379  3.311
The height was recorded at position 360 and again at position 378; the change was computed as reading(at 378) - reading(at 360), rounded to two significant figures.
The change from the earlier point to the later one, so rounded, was -1.4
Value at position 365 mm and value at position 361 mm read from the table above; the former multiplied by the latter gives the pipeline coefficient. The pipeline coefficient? 17.6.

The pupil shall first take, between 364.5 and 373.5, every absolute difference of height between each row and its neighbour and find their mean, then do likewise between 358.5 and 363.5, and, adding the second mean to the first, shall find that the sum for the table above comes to 0.55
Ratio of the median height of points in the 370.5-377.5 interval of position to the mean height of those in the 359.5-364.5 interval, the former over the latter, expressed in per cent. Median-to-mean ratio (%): 63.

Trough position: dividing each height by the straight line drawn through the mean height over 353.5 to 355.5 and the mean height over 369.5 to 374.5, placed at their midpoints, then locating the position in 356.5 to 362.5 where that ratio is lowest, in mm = 357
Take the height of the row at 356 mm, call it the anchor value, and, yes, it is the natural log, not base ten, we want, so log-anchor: 1.4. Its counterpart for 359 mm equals 1.4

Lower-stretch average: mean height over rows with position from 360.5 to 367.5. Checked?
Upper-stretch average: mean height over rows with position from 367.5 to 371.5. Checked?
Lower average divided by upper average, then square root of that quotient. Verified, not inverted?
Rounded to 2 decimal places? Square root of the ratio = 1.03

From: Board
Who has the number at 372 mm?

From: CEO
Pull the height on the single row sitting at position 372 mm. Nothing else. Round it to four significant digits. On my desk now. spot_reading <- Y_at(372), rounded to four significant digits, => 3.288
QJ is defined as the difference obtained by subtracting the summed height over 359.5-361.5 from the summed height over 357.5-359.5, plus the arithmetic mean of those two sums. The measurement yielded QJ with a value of 8.6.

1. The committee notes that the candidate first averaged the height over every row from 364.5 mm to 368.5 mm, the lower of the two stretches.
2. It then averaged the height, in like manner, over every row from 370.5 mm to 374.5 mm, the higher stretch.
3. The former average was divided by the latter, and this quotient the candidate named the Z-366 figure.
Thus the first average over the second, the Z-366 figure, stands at 1.4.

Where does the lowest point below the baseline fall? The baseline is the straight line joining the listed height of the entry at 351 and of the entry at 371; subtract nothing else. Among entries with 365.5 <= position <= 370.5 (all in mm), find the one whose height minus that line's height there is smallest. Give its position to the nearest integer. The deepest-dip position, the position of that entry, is 370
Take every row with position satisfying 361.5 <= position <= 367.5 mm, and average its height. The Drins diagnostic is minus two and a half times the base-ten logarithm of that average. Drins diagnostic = -1.58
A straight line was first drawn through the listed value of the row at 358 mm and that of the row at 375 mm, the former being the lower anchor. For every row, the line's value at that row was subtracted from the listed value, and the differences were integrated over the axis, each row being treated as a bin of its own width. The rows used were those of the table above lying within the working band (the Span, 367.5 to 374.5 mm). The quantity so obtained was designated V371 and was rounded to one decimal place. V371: 3.9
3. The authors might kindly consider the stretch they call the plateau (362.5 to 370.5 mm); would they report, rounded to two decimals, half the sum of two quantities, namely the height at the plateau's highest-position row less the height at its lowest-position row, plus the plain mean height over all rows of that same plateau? 1.97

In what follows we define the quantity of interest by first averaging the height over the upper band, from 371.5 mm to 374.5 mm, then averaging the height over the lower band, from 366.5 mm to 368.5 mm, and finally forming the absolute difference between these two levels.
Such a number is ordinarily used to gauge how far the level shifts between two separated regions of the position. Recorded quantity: 1.38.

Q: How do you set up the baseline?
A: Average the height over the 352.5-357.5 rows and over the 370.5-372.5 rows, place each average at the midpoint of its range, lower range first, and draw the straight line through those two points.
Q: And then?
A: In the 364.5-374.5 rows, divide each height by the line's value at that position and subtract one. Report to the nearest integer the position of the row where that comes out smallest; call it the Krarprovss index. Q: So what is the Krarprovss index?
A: 374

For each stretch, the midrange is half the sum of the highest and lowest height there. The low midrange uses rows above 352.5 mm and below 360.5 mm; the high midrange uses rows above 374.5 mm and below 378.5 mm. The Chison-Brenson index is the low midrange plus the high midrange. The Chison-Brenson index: 7.0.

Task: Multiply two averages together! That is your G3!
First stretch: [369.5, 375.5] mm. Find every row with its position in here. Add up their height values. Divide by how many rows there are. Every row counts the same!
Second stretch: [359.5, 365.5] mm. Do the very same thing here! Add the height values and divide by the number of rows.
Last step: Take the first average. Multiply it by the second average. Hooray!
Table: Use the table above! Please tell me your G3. 14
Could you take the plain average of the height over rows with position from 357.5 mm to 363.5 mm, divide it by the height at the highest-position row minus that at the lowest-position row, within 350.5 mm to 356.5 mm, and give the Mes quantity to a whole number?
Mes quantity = -15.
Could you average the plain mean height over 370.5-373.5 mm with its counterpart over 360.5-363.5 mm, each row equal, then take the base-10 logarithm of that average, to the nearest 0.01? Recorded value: 0.58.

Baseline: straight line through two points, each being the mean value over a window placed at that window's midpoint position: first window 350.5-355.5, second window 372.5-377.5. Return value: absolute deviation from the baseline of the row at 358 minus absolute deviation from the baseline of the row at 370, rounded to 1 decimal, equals -0.4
